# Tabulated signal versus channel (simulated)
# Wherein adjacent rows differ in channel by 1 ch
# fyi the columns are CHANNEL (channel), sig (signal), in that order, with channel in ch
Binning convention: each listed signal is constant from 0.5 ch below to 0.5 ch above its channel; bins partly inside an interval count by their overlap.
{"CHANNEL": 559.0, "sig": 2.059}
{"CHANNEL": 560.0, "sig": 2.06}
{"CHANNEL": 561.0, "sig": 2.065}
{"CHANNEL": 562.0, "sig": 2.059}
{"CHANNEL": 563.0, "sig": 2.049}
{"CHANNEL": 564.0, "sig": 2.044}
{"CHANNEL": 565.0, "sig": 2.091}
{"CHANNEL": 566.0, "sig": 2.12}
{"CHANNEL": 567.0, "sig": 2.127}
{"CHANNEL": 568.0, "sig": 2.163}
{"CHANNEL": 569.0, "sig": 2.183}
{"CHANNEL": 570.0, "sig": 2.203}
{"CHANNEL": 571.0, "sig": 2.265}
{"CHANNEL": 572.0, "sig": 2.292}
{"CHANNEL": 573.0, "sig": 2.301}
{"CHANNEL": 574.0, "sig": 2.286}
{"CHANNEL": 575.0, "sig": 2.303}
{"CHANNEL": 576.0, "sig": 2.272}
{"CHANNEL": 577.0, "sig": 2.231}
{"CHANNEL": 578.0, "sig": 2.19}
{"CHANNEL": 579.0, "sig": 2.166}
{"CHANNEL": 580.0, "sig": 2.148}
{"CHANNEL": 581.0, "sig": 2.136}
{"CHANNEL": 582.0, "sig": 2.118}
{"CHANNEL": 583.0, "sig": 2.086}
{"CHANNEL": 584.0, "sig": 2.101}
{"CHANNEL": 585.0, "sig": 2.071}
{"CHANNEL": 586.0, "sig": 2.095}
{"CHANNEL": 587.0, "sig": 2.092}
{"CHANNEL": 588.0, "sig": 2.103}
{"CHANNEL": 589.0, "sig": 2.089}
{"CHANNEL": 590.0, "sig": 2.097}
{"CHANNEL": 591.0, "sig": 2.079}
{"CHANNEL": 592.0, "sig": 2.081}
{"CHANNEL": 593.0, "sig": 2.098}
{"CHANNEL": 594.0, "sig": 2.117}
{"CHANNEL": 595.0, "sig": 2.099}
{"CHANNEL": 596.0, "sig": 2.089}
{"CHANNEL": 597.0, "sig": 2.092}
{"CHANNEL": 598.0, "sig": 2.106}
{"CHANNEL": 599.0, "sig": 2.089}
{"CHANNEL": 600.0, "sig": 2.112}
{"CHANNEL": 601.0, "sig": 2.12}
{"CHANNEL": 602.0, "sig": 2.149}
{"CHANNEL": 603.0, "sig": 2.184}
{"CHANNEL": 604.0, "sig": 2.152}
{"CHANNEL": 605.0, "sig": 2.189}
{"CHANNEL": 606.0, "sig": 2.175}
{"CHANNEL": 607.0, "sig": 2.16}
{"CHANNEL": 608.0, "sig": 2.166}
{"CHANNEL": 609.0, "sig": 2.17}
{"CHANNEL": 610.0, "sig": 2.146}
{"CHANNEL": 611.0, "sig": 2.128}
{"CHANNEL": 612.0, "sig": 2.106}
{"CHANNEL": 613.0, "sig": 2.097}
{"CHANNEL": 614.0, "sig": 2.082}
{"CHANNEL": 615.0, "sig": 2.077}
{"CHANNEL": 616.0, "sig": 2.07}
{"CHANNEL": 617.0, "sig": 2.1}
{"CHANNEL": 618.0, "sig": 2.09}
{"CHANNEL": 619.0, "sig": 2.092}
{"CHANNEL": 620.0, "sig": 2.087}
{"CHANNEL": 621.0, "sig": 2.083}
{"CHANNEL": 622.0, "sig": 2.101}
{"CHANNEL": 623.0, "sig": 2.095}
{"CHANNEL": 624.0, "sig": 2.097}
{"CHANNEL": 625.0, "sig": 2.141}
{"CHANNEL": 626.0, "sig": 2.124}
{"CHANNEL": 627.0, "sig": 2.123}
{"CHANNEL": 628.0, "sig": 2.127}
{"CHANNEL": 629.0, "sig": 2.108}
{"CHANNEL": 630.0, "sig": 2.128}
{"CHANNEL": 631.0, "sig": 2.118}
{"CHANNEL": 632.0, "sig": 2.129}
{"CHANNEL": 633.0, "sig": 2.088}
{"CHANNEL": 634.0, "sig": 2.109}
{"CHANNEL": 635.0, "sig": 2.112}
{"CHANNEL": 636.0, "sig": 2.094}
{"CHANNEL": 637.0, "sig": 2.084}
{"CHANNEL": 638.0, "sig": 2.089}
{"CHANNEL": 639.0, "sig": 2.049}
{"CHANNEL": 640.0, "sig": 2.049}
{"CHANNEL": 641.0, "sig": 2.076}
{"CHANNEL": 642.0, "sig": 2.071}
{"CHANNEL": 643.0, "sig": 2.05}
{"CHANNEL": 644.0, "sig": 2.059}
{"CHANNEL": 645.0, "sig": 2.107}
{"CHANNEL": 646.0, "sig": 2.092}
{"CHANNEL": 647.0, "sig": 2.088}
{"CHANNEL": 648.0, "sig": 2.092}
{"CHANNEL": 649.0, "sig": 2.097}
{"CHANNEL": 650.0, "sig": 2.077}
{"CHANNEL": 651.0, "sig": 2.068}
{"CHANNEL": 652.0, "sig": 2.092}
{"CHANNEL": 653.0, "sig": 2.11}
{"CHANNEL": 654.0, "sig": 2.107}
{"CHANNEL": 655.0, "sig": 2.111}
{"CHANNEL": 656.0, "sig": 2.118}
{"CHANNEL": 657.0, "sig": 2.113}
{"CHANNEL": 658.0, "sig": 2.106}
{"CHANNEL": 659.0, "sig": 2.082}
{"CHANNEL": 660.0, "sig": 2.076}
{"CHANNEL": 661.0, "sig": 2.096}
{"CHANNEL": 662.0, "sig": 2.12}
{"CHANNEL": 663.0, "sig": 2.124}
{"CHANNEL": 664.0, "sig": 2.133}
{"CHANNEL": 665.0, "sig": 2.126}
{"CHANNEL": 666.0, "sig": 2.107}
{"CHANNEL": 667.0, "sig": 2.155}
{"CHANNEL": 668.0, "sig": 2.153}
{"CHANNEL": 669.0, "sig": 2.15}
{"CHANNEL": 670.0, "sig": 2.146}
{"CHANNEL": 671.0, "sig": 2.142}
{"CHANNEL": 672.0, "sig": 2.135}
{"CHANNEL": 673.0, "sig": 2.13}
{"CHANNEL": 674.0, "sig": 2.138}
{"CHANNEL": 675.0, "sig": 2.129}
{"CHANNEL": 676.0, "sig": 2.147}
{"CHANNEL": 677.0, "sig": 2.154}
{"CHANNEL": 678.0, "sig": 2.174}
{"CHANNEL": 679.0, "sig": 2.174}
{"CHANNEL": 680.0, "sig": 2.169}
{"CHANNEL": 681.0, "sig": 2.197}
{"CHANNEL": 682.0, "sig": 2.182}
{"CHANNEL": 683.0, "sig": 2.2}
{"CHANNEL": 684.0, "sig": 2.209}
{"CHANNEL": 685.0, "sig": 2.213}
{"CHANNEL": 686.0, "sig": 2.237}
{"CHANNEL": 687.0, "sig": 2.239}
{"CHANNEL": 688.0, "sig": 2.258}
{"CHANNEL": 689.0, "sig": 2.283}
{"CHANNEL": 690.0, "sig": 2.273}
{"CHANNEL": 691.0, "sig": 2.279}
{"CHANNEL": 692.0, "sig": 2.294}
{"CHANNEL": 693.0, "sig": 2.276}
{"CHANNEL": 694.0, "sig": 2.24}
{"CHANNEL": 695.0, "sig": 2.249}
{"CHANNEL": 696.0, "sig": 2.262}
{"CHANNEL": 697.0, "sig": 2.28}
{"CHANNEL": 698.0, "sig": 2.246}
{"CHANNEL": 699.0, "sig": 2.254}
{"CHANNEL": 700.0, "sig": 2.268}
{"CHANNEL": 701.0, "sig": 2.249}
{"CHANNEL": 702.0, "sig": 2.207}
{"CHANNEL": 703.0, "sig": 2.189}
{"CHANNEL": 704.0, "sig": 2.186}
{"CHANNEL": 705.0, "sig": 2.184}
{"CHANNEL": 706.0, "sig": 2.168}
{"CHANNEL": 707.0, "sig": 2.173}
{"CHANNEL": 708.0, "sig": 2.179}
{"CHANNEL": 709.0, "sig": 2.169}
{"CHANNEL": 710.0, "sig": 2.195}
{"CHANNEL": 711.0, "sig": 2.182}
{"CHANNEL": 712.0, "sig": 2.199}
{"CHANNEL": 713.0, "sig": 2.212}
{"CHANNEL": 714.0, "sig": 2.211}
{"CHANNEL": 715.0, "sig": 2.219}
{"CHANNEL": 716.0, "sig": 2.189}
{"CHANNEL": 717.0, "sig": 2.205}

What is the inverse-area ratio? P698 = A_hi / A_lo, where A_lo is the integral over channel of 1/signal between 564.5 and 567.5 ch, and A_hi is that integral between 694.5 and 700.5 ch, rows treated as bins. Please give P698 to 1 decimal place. 1.9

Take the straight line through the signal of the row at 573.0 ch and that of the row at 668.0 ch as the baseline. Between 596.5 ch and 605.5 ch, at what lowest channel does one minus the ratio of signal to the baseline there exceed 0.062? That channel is 597.0 ch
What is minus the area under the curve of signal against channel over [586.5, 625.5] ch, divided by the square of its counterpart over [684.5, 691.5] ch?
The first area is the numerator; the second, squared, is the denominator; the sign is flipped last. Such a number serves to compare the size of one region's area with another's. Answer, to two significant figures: -0.33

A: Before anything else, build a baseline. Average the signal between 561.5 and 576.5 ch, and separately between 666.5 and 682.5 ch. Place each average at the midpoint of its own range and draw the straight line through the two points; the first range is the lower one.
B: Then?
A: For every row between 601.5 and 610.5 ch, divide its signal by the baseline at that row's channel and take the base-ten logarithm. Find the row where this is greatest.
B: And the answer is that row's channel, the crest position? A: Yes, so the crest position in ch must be 605.0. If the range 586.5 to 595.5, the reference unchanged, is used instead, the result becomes 594.0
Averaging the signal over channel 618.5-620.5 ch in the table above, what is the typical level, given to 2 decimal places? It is 2.09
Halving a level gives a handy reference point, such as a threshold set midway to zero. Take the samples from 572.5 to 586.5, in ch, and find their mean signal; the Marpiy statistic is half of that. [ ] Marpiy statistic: 1.09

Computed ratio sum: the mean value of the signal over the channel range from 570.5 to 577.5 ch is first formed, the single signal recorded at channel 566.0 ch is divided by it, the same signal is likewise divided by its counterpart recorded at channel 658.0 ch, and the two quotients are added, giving 1.94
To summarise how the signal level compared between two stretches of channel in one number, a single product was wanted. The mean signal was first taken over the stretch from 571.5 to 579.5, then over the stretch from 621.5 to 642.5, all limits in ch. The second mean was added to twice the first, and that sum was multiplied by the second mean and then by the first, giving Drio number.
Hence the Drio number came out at 31.3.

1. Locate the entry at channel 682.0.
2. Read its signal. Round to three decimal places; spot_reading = 2.182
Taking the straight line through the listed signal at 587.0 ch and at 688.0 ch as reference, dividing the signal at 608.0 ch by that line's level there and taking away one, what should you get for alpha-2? 0.019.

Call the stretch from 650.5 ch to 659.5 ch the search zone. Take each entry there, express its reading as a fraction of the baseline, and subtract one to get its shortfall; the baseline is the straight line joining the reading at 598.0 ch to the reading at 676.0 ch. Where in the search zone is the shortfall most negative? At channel 651.0 ch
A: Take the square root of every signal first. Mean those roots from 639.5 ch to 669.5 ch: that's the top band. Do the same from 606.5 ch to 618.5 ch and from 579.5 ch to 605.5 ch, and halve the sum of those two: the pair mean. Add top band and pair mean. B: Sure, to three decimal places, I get 2.903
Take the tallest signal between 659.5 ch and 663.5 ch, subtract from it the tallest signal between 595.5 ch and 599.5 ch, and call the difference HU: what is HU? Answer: 0.02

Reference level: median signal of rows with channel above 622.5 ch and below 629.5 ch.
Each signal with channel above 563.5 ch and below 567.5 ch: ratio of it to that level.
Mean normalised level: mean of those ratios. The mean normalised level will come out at 0.99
